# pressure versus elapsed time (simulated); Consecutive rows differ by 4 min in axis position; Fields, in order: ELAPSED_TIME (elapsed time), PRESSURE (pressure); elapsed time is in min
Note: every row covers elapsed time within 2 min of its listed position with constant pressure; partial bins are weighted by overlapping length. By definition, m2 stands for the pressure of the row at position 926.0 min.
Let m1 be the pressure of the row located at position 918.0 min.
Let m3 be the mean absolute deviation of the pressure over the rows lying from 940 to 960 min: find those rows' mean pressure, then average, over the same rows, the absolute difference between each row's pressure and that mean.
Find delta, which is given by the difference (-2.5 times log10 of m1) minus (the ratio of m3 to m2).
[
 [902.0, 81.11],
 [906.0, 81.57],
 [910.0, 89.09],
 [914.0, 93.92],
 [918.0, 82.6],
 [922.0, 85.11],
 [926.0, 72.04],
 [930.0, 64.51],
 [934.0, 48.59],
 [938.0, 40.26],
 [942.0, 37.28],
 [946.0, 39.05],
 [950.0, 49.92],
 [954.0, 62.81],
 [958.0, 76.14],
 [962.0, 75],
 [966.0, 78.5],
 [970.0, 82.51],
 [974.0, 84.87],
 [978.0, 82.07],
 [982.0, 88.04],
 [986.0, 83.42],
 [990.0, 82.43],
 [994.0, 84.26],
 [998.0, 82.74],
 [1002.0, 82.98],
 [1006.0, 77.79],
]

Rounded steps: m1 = 82.6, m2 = 72.04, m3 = 13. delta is -4.97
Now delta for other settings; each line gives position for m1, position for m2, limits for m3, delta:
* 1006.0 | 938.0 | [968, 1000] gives -4.76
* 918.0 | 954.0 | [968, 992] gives -4.82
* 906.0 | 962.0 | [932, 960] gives -4.92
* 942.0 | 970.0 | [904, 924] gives -3.98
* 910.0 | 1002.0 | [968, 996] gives -4.89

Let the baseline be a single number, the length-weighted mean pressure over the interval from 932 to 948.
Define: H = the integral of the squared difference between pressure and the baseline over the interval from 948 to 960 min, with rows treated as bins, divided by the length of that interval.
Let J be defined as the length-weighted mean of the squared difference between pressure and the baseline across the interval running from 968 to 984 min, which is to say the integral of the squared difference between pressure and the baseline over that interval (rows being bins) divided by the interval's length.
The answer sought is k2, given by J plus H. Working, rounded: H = 584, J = 1861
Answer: 2445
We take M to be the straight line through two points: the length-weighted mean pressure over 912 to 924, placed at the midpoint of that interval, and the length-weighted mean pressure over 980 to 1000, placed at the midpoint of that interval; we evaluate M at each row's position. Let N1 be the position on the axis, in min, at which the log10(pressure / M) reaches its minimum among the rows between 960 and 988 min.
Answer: 962.0 min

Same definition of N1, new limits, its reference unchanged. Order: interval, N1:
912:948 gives 942.0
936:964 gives 942.0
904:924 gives 906.0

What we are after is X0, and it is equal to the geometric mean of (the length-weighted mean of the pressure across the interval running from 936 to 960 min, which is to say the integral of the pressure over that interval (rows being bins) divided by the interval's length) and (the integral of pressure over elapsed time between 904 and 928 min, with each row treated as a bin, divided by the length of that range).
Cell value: 65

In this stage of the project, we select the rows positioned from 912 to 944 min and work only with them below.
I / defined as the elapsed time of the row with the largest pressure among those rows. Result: 914.0 min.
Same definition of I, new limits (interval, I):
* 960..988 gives 982.0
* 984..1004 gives 994.0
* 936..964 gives 958.0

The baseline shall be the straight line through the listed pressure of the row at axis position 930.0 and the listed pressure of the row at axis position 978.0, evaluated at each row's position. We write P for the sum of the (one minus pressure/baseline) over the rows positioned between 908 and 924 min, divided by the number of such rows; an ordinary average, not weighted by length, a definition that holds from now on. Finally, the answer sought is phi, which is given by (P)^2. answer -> 0.23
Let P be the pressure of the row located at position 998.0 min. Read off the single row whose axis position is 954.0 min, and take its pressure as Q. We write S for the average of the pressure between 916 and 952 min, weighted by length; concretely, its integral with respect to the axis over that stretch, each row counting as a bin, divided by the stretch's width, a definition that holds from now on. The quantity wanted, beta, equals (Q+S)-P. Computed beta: 38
